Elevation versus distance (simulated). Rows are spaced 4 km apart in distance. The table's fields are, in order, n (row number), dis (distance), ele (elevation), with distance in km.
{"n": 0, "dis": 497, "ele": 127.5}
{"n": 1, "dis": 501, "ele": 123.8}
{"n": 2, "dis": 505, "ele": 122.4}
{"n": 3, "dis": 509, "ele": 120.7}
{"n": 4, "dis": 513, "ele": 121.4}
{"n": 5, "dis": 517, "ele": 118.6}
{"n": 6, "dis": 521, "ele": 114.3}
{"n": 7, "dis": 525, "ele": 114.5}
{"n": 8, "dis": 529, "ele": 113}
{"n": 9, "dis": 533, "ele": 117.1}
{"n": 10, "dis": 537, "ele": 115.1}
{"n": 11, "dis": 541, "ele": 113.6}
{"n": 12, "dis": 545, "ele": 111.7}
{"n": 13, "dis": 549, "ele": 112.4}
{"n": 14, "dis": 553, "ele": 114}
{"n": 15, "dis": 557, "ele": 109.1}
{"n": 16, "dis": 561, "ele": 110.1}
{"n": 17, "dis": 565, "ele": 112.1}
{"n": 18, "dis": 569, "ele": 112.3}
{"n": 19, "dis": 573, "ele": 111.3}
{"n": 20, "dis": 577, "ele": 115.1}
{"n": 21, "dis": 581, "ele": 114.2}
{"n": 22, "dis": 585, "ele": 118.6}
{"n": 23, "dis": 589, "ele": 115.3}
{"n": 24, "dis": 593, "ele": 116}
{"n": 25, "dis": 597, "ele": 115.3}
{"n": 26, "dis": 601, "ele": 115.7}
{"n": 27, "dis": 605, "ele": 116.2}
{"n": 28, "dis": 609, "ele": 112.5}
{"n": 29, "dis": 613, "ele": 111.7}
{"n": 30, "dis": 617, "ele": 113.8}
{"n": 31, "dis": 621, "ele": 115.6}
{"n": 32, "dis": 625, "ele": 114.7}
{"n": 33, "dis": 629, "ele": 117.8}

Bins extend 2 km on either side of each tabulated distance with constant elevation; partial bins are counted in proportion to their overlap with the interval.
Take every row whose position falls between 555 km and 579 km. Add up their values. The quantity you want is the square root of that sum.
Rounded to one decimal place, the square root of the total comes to 25.9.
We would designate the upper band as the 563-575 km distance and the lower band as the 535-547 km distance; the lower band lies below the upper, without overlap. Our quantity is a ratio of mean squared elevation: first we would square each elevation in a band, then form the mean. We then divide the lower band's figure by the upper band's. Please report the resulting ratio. 1.03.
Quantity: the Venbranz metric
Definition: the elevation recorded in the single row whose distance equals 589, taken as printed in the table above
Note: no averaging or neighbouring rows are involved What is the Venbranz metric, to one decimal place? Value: 115.3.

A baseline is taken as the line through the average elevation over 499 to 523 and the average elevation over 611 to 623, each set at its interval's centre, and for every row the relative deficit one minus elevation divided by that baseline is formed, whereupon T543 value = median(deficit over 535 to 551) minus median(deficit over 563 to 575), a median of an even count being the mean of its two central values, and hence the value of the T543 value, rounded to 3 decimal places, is 0.002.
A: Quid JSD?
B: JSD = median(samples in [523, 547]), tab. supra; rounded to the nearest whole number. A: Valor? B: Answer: 114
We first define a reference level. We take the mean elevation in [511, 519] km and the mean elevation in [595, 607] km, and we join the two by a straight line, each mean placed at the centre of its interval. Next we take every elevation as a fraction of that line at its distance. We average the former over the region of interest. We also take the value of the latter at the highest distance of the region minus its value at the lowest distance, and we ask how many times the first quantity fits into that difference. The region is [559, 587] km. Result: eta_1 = 0.085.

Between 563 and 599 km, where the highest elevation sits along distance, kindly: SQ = 585 km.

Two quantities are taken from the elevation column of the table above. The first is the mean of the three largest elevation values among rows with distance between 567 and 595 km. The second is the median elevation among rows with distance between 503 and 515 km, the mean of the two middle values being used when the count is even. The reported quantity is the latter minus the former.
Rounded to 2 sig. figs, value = 4.8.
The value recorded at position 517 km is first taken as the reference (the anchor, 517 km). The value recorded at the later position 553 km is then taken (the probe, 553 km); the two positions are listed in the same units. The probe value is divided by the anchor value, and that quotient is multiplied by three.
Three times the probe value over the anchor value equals 2.88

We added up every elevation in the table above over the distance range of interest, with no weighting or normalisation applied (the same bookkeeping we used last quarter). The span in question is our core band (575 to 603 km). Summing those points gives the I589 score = 810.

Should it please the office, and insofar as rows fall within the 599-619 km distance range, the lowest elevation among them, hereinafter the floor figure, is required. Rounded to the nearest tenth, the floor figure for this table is 111.7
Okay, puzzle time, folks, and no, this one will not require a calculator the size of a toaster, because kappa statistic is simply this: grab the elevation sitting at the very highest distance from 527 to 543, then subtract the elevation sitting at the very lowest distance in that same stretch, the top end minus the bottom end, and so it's 1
